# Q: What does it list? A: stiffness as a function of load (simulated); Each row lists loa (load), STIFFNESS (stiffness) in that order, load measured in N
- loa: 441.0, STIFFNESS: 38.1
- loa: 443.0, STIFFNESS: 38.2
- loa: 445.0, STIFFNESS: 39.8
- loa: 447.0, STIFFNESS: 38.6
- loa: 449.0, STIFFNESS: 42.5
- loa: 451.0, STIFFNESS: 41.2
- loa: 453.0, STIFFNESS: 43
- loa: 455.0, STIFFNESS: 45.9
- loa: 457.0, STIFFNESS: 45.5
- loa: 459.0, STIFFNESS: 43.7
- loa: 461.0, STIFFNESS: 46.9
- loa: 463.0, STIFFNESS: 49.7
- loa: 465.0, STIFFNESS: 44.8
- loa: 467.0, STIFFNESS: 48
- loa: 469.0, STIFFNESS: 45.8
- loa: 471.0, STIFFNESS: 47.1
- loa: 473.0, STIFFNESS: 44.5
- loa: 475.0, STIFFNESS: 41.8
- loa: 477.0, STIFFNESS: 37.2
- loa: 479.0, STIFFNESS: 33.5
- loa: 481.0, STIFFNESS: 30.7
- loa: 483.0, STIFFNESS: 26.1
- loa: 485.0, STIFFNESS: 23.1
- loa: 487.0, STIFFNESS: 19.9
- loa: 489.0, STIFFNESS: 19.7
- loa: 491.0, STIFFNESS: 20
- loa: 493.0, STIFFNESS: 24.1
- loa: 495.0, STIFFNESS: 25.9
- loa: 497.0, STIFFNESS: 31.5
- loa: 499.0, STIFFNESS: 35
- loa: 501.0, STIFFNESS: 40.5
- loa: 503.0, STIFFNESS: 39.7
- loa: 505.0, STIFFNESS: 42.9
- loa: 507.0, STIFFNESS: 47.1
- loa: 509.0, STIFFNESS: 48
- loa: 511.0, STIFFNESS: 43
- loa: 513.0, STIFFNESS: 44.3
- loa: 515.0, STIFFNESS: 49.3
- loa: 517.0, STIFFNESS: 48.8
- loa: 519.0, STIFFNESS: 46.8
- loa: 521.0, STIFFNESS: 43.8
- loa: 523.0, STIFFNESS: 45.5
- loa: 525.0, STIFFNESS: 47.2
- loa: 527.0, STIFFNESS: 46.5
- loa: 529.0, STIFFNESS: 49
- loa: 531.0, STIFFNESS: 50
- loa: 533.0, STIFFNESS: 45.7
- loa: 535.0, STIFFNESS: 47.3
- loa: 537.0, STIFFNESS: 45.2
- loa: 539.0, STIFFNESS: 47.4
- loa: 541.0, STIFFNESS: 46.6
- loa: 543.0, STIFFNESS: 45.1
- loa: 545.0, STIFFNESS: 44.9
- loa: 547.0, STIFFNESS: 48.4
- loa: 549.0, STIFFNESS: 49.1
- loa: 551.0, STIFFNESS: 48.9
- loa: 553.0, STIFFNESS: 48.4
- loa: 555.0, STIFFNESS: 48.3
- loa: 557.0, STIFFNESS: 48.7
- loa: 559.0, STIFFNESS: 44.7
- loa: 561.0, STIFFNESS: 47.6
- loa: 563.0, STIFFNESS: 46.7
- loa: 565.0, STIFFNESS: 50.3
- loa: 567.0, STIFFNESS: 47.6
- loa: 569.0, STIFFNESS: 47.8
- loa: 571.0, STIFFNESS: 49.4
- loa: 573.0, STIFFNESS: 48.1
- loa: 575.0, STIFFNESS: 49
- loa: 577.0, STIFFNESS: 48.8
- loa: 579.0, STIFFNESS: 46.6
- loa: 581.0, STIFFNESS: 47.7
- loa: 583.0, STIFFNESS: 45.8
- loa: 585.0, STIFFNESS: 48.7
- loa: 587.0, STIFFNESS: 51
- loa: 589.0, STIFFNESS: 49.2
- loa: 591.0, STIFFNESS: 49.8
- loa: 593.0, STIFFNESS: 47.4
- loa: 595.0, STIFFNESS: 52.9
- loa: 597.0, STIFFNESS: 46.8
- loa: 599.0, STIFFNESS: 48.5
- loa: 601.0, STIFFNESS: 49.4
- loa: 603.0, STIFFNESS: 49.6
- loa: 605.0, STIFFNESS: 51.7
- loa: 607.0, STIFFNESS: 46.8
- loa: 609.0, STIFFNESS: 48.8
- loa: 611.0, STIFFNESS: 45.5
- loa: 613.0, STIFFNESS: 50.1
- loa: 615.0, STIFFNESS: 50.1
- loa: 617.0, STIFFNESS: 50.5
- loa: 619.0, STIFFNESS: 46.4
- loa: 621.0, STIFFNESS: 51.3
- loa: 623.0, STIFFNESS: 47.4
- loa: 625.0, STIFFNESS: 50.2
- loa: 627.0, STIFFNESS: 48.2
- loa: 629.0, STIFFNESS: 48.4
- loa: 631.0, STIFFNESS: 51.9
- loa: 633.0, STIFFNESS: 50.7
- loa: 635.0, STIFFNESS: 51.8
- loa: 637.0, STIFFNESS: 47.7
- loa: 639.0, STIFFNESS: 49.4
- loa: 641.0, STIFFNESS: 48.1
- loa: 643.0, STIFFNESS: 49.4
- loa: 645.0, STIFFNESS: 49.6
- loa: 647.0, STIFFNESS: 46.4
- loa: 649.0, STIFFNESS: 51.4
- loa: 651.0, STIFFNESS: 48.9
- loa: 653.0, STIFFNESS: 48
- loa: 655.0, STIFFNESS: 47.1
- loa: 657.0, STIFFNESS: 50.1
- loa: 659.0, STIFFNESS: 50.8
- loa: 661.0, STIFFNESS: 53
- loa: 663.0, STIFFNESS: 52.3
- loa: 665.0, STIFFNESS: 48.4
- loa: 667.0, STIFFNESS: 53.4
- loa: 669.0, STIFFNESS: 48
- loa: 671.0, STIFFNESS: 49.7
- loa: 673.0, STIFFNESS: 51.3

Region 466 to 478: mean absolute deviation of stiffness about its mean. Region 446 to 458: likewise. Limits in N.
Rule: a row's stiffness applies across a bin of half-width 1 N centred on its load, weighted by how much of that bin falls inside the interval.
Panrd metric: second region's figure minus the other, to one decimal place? -1.0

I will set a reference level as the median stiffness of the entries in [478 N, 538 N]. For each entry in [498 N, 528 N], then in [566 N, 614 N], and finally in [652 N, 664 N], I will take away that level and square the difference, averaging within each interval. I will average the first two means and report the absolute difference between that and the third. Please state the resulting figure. 28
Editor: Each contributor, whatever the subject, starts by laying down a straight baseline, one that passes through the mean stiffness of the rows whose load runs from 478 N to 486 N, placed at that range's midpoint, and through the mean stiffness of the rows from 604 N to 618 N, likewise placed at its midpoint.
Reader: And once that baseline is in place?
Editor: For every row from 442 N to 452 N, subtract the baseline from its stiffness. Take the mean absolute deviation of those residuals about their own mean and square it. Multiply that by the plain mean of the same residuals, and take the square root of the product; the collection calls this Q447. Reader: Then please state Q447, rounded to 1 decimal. 4.5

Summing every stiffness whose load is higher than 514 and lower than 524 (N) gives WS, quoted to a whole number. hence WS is 234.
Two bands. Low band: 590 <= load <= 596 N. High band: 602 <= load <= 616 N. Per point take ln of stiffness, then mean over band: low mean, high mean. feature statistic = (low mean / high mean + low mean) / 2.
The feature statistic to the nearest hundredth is 2.46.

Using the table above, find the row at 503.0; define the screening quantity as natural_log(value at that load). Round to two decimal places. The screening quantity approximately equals 3.68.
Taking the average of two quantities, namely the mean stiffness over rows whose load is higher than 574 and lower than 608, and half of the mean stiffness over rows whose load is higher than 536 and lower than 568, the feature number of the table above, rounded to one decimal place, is 36.2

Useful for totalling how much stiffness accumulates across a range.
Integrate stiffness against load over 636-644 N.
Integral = 389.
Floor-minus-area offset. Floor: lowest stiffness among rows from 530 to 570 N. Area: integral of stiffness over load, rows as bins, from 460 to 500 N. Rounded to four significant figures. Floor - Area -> -1346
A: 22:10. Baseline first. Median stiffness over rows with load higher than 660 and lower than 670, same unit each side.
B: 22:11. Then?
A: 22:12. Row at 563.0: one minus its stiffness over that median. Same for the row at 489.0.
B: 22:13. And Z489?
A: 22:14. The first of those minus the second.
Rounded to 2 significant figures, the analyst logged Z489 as -0.52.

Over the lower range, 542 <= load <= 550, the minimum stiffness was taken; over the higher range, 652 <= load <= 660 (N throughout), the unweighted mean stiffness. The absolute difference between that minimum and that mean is 4.10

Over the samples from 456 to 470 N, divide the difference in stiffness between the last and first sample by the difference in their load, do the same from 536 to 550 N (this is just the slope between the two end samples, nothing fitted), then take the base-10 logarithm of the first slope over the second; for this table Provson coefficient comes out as -1.1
